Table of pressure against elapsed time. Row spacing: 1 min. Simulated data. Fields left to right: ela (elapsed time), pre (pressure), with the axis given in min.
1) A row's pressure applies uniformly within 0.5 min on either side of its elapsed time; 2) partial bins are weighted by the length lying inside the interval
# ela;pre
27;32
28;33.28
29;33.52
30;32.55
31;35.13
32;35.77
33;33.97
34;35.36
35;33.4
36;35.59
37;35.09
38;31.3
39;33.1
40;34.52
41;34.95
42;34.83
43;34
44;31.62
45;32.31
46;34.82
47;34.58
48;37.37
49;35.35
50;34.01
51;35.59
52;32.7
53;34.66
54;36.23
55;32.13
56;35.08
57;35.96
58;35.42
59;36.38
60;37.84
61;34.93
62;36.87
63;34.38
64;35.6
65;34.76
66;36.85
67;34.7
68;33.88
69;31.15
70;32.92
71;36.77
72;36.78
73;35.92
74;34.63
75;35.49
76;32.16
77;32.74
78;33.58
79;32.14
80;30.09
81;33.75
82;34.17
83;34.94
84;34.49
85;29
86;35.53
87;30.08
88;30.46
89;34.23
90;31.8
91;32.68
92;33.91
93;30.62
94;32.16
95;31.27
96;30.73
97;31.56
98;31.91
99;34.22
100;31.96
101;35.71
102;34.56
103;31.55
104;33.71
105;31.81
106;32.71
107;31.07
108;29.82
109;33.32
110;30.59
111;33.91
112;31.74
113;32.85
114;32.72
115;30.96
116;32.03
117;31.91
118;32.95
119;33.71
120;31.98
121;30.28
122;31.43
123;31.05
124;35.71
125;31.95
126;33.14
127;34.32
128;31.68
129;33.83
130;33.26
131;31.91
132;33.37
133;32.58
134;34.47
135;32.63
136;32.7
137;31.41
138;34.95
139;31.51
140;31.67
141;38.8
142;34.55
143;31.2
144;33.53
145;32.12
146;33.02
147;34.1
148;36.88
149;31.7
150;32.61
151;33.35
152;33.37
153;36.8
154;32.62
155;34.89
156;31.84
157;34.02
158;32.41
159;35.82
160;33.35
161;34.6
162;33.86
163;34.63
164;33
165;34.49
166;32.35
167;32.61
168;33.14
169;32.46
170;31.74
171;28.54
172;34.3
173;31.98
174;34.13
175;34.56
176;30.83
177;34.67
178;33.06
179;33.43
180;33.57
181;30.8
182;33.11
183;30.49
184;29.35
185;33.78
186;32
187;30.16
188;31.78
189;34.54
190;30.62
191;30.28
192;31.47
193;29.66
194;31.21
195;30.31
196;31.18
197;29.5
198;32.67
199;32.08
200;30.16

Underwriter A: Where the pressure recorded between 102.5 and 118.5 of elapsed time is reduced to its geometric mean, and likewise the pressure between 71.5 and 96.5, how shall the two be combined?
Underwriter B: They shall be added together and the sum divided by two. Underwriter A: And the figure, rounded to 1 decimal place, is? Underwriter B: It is 32.5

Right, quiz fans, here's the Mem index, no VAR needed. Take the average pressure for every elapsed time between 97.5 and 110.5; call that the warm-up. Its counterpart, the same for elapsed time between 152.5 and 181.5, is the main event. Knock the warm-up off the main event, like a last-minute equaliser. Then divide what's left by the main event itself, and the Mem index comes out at 0.02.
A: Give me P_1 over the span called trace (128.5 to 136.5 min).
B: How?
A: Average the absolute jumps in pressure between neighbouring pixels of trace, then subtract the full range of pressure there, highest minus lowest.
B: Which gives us -1.4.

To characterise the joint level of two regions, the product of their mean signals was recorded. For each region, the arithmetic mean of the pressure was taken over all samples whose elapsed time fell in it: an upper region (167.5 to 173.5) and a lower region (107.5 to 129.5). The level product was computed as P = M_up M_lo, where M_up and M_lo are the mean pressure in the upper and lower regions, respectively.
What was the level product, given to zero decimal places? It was 1036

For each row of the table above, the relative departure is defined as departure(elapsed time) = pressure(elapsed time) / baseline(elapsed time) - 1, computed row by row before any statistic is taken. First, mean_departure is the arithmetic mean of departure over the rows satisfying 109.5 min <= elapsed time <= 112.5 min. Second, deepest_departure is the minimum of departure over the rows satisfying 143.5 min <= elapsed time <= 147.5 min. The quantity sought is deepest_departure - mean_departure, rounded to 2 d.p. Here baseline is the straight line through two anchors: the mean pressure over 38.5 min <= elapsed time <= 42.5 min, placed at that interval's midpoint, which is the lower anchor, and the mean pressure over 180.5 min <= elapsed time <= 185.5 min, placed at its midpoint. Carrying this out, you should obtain 0.02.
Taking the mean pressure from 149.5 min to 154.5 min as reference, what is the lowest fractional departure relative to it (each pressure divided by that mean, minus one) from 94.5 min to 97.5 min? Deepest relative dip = -0.089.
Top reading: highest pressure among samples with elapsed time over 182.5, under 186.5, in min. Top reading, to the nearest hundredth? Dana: 33.78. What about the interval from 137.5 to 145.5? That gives 38.80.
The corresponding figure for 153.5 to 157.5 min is 34.89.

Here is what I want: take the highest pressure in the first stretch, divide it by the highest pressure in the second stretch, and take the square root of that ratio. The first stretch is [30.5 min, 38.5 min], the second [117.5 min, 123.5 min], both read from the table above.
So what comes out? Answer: 1.03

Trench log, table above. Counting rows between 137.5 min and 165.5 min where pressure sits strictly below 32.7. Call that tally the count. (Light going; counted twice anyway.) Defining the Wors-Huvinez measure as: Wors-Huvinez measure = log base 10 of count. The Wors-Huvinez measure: 0.95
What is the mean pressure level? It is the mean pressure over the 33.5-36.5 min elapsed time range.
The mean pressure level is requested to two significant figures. 35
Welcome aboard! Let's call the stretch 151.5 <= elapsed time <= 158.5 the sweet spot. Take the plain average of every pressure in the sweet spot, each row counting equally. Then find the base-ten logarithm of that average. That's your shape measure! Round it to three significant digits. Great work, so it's 1.53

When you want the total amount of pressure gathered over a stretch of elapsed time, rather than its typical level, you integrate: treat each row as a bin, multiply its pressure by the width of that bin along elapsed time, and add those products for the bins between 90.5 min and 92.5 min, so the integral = 66.6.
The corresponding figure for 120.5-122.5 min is 61.7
